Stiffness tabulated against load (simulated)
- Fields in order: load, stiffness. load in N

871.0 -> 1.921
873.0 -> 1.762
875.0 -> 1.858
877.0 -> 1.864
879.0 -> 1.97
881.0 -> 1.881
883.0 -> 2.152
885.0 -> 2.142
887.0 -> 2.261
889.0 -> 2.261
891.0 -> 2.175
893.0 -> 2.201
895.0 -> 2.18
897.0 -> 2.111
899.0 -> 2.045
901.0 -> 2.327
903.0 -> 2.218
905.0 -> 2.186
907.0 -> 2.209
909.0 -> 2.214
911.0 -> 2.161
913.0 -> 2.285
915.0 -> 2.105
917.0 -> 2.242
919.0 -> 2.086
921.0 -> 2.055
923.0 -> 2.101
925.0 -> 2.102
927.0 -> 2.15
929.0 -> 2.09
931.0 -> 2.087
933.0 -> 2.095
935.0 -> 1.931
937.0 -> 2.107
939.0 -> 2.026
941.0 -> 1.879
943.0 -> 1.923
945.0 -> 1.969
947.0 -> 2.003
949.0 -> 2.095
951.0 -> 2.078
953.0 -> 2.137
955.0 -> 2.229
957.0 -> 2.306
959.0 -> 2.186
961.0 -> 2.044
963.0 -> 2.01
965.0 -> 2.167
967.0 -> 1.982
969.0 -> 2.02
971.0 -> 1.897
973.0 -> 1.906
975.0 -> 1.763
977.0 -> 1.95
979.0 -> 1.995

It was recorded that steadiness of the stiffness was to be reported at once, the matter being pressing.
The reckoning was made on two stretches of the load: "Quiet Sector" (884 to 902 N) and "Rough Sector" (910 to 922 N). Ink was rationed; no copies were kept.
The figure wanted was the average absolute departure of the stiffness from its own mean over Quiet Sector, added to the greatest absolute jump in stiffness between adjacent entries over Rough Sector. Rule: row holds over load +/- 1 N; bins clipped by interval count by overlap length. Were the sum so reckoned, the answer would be 0.25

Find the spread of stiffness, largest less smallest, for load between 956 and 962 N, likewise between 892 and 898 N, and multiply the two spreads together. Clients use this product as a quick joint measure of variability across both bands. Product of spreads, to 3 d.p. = 0.024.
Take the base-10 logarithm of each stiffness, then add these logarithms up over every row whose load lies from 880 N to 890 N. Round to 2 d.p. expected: 1.65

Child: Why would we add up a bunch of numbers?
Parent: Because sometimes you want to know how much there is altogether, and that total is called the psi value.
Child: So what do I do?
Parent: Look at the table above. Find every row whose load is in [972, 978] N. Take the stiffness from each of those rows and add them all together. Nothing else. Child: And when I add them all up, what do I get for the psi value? 5.6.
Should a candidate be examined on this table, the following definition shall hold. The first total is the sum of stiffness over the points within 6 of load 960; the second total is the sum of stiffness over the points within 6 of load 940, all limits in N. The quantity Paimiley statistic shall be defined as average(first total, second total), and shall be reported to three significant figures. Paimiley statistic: 12.4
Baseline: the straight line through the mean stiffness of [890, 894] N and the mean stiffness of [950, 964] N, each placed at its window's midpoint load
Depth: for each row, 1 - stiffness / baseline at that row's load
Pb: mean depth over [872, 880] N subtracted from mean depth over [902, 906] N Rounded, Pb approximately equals -0.16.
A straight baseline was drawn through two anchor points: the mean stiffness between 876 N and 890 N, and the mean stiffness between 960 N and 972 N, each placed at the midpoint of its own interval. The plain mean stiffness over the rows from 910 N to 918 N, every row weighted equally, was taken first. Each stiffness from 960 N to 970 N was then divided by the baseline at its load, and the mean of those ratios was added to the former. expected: 3.21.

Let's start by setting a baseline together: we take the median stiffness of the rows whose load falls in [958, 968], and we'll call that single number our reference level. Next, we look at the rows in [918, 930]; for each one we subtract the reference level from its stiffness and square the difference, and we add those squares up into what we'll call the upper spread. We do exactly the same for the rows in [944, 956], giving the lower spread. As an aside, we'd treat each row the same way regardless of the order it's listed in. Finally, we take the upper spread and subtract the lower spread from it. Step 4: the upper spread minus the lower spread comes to -0.03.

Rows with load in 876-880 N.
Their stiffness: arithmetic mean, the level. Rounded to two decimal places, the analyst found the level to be 1.92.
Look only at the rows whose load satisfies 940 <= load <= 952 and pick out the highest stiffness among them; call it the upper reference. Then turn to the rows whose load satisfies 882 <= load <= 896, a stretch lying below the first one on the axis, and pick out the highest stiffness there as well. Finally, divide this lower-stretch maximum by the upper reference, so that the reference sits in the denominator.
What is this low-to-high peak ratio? 1.08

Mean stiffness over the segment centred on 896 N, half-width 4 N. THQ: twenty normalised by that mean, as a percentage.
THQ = 937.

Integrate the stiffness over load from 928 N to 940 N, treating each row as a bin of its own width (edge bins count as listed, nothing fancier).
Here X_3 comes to 24.7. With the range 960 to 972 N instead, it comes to 24.2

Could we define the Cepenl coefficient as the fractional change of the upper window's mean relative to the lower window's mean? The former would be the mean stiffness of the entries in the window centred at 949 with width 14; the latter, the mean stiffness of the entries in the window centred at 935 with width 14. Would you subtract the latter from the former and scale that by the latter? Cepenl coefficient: 0.015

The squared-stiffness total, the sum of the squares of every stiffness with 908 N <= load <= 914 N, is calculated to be 14.8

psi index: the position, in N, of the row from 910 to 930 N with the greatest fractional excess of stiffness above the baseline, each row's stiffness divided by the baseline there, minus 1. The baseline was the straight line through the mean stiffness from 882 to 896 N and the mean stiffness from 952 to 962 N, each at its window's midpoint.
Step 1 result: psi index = 913.0 N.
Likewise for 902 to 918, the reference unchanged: 913.0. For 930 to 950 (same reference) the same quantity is 937.0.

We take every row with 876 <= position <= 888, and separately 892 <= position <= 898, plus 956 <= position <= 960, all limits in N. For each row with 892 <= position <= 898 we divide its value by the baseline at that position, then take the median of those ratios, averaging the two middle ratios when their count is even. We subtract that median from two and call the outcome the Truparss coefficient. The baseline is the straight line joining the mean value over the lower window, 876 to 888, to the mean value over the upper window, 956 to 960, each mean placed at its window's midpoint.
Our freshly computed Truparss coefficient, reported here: 0.95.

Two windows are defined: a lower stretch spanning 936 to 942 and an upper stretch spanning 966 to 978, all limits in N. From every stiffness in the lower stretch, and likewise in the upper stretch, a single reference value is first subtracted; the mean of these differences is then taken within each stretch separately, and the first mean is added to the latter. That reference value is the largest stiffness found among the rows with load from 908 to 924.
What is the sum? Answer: -0.65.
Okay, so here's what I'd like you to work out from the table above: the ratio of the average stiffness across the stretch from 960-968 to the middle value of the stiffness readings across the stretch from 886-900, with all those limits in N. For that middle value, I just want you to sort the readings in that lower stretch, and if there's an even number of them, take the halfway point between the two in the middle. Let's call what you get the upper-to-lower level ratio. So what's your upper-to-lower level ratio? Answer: 0.94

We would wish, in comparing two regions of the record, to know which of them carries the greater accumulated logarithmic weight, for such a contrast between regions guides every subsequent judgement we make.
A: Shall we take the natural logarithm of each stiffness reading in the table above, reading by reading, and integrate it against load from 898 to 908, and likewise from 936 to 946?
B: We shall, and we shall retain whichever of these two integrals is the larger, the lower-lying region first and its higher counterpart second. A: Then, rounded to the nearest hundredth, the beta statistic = 7.86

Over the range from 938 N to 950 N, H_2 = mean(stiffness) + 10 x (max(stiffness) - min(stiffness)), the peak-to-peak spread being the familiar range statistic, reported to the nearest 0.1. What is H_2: 4.1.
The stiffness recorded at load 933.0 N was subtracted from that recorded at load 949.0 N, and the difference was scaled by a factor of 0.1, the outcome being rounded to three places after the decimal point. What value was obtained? 0.000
